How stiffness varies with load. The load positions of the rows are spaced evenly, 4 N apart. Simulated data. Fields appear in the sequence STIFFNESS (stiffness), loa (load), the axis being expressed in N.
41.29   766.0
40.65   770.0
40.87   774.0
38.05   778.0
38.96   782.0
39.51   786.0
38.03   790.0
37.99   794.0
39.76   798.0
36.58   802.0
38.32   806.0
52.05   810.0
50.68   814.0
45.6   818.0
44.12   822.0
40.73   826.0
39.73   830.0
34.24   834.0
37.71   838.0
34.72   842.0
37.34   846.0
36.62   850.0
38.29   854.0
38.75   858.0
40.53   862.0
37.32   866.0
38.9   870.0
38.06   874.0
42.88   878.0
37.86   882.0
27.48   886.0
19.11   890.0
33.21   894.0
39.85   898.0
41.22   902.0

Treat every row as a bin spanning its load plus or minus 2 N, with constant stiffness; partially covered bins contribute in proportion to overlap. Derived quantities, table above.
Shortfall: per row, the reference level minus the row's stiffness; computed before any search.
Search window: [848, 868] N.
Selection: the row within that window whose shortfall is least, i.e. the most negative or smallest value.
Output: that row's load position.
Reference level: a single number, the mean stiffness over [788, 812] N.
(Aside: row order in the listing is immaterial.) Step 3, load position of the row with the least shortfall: 862.0 N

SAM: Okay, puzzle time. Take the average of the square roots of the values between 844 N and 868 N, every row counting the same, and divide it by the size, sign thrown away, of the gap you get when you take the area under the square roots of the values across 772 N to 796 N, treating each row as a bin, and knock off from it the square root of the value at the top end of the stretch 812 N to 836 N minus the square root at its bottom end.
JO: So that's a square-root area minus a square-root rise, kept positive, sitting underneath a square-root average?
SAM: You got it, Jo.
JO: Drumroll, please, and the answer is 0.0409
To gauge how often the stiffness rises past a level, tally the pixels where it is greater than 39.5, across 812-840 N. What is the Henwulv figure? 5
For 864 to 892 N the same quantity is 1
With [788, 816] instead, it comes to 3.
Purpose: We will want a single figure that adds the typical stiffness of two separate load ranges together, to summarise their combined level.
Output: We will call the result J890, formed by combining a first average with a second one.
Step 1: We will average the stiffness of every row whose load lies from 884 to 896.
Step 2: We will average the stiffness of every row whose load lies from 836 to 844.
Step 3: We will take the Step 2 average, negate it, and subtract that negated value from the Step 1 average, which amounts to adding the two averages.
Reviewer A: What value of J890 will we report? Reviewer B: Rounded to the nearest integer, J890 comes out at 63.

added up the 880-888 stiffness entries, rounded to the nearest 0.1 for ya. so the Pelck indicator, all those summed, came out 65.3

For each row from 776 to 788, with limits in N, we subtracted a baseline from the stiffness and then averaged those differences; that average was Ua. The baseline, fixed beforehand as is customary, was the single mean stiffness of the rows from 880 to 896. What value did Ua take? 9.4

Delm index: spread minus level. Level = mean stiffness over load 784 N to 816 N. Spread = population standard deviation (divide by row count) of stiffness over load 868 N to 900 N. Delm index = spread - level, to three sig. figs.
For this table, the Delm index -34.3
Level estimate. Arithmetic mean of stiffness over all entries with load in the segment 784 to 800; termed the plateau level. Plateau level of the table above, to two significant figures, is 39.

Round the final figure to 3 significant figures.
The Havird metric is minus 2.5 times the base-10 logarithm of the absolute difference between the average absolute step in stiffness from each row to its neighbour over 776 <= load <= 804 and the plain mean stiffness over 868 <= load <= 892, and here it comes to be -3.79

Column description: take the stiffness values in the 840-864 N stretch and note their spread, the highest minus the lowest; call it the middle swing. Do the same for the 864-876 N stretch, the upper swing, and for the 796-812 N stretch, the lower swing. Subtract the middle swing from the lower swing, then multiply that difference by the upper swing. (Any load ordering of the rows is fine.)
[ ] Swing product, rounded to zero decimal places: 15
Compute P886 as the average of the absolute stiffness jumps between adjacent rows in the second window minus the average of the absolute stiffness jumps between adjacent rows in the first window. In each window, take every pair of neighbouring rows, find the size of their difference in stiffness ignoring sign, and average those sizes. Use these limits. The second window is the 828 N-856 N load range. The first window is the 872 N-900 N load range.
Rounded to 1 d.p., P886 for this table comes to -5.4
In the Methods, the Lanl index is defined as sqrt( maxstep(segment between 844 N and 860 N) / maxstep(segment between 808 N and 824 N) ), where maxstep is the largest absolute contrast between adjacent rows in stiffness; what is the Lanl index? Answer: 0.57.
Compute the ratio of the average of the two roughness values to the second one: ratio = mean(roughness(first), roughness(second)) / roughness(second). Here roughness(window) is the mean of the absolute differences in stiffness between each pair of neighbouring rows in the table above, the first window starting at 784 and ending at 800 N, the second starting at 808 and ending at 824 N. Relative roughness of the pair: 0.71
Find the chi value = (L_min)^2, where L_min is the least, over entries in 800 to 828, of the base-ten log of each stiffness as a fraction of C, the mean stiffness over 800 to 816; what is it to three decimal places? 0.007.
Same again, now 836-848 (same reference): 0.011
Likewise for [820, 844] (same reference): 0.013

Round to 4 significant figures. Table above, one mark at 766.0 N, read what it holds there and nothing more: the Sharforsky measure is 41.29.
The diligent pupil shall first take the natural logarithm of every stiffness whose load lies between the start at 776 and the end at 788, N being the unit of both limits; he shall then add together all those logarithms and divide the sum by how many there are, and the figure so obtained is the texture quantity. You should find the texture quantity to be 3.66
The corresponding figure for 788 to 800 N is 3.65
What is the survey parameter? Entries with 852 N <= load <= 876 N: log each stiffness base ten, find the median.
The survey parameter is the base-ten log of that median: 0.200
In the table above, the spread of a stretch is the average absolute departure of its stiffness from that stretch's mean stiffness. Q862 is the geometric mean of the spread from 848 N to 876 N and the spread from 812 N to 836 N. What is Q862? 2.0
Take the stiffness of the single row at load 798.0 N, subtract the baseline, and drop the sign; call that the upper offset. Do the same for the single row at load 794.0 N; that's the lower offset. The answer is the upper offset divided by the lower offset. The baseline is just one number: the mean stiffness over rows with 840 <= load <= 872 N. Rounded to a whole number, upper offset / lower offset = 11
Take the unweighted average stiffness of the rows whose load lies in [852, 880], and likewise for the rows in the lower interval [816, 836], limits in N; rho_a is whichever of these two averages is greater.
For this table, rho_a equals 40.9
